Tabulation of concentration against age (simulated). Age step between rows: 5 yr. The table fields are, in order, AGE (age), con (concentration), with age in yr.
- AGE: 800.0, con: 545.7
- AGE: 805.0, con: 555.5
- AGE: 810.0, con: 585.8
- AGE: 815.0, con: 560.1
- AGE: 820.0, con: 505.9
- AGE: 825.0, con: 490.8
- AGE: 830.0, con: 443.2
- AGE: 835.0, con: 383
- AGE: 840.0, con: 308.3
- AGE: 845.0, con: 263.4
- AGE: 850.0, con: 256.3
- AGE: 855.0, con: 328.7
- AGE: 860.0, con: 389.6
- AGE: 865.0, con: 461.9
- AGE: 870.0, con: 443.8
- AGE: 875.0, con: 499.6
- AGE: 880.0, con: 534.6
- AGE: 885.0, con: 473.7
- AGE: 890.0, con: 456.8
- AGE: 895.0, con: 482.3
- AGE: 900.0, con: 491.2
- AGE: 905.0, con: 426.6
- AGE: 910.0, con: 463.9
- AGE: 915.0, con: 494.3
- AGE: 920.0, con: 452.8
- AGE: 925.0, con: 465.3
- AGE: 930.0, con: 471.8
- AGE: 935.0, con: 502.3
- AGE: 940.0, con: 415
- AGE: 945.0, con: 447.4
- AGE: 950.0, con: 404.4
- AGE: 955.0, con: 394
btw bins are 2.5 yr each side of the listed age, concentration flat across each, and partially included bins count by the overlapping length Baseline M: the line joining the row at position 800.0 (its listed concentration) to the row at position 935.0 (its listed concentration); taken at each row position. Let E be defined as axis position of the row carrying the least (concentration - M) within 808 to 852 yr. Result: 850.0 yr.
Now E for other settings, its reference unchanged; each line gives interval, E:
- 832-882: 850.0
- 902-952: 950.0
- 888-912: 905.0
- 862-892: 870.0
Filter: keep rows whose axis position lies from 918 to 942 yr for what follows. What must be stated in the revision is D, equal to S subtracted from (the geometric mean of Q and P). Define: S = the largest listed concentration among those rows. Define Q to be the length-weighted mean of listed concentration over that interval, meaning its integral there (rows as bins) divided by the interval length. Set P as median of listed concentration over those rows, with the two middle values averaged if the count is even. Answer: -38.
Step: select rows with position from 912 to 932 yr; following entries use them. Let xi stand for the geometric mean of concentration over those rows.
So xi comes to 471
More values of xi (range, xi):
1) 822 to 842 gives 400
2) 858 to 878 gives 447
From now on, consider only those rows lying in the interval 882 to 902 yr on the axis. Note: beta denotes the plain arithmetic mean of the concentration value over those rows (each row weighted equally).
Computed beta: 476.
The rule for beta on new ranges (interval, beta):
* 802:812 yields 571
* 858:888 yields 467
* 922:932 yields 469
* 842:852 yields 260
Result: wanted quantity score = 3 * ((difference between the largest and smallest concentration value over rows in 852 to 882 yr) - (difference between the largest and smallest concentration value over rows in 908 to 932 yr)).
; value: 493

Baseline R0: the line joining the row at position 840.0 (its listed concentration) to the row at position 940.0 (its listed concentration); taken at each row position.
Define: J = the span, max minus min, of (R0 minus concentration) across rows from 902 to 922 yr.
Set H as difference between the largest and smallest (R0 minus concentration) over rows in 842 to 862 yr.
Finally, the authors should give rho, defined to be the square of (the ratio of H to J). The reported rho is 4.6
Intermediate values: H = 123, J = 57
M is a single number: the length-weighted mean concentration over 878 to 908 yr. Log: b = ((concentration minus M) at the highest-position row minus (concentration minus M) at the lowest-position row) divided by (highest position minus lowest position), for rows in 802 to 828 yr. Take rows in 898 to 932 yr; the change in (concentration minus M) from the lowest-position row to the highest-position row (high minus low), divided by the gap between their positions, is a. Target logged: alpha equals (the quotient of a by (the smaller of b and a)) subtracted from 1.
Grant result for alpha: 0.8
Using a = -0.6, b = -3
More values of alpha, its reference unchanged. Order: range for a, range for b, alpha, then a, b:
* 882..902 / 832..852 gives 1.1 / 1.2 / -8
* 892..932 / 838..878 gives 0.0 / -0.3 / 5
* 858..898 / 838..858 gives -0.9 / 2.6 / 1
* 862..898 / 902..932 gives 0.0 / 0.7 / 2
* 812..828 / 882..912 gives 0.0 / -6.9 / 0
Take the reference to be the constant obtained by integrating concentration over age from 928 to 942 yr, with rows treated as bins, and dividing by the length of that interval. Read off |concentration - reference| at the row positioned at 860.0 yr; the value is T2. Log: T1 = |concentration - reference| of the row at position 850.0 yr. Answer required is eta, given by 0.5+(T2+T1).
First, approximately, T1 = 208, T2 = 75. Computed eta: 283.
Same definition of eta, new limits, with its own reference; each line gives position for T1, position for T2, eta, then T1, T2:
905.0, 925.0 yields 39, 38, 1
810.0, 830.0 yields 143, 121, 21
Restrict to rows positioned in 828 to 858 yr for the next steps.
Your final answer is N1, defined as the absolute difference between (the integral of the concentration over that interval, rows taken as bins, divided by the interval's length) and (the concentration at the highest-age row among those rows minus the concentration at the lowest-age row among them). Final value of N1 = 444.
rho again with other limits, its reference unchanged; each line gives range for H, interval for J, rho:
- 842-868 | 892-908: 7.3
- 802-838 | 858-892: 3.4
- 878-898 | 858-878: 0.9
